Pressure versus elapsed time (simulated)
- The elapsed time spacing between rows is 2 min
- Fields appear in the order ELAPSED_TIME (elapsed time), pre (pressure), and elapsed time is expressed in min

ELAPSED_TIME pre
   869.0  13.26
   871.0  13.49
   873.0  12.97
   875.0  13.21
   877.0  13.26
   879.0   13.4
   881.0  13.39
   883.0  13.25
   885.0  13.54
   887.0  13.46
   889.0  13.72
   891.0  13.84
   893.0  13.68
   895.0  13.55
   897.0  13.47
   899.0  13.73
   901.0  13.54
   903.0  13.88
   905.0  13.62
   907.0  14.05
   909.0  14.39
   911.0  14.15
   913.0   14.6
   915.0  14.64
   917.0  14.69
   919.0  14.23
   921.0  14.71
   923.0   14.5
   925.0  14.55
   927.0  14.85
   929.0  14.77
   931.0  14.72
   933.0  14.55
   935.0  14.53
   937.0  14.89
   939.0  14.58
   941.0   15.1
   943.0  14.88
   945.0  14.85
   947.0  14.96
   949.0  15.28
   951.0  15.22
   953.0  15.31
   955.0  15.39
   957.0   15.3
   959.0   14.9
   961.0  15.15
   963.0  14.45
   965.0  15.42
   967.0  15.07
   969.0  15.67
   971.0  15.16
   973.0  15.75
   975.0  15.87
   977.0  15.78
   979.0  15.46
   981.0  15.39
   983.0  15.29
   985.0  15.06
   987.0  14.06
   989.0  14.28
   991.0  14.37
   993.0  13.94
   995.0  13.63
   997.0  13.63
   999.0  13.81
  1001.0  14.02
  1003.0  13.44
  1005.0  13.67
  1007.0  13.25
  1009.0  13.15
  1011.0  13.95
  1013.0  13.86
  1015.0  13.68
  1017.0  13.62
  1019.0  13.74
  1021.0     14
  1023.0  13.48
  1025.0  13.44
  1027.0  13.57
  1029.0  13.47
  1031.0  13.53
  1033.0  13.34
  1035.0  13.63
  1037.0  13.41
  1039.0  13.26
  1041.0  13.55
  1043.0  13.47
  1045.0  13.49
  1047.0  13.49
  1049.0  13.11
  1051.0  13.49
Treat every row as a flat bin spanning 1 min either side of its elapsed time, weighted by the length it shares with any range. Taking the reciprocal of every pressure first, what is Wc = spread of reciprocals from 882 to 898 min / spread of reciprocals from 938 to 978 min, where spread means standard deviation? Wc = 0.6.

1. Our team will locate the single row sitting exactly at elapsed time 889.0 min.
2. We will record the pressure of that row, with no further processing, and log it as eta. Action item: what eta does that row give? 13.72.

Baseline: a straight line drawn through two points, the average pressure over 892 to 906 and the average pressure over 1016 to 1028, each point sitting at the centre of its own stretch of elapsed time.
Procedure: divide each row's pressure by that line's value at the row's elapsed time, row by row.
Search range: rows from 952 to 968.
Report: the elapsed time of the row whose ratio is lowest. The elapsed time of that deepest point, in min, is 963.0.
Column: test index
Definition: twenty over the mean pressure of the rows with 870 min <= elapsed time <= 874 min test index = 1.51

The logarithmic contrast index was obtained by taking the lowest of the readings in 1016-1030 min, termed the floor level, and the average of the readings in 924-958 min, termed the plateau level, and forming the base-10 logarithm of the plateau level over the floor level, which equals 0.046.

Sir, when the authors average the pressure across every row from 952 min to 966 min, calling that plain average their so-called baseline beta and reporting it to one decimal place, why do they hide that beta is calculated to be 15.1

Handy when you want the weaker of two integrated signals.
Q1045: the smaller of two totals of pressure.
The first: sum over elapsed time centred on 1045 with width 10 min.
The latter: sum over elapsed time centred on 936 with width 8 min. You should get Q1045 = 59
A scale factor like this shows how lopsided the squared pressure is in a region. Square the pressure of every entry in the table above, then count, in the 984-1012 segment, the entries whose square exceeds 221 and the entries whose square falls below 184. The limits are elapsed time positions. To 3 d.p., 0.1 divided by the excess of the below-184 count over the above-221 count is 0.050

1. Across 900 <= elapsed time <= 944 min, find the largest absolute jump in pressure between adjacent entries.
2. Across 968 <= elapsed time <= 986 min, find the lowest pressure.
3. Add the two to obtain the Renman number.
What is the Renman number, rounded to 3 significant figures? 15.6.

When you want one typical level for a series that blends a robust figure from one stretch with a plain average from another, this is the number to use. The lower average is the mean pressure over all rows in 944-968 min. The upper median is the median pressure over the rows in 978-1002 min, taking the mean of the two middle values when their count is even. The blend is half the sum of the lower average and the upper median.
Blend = 14.6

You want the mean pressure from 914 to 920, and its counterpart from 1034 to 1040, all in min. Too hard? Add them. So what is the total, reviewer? 28.0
